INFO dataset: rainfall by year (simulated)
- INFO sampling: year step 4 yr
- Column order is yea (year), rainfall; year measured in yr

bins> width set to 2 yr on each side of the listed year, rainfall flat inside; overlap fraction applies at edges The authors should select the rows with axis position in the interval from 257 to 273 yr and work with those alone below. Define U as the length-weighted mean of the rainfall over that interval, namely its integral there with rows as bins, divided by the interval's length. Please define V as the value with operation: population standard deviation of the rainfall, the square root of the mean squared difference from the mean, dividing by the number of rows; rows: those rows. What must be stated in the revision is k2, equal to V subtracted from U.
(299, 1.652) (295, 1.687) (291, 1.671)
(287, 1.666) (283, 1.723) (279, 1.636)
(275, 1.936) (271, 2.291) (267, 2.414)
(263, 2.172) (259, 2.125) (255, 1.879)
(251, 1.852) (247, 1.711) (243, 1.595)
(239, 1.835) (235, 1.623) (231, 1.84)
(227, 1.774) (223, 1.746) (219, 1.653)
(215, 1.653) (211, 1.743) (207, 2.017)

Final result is 2.14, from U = 2.25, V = 0.11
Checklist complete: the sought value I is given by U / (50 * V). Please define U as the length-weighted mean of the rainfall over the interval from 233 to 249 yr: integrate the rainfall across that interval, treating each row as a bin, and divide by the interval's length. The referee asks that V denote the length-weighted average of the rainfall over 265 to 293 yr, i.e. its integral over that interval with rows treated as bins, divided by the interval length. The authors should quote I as 0.0178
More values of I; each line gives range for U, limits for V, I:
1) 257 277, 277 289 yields 0.0261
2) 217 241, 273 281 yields 0.0195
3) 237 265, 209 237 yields 0.0219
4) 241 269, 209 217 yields 0.0231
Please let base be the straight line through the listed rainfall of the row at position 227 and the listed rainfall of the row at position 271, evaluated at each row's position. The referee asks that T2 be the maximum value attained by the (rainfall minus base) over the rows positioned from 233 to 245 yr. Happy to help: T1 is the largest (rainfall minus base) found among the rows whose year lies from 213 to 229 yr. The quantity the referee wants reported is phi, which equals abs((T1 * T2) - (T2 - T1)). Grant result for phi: 0.10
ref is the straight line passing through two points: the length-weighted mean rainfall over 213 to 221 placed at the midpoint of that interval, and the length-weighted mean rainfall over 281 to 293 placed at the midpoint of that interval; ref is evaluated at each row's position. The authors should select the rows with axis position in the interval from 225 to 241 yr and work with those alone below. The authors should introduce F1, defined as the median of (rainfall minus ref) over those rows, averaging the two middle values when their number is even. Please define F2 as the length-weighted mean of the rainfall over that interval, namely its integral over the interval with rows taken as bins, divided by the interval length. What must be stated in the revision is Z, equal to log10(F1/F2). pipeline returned -1.09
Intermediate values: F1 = 0.14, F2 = 1.8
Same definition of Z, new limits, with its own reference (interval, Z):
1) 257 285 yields -0.66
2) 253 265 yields -0.66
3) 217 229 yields -1.28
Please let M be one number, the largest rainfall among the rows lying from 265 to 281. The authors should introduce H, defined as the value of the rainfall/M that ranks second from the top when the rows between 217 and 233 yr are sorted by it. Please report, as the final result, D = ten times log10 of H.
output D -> -1.3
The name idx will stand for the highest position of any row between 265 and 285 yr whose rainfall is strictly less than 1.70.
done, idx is 279 yr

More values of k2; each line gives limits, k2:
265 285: 1.69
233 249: 1.60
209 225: 1.65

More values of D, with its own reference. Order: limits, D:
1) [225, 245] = -1.2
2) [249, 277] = -0.2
